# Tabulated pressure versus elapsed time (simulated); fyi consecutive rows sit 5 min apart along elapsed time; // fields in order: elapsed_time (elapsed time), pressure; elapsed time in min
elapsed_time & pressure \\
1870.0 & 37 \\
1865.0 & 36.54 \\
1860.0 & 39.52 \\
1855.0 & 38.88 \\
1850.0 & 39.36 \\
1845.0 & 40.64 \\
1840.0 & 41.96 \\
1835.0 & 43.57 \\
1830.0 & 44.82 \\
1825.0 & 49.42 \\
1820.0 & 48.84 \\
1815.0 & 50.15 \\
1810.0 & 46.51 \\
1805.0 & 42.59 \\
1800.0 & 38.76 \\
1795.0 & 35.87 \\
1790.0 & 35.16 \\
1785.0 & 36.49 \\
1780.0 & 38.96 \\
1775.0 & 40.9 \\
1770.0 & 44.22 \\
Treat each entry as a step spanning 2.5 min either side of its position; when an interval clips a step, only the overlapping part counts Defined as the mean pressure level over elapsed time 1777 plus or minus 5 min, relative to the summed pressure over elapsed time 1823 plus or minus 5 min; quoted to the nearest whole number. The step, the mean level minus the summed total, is -58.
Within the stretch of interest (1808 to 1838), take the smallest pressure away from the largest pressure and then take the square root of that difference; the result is 2.6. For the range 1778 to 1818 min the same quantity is 3.9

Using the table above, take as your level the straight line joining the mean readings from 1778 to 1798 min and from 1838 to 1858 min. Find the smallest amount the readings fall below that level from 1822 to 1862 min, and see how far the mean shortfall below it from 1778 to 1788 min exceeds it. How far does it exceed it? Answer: 9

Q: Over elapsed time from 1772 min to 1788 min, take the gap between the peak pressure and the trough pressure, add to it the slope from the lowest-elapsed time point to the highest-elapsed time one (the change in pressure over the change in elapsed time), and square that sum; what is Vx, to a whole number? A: 16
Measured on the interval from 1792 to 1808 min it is 55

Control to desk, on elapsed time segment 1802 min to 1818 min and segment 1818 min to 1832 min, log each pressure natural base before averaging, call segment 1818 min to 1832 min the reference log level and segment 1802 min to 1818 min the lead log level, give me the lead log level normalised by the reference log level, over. 0.99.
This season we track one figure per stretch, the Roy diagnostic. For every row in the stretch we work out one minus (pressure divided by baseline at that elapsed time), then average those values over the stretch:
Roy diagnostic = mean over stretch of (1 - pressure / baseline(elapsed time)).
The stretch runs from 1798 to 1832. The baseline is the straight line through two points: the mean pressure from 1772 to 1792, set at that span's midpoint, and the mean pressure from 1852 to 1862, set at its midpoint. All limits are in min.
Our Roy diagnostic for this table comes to -0.19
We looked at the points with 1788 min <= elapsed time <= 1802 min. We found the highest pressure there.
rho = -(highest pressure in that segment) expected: -39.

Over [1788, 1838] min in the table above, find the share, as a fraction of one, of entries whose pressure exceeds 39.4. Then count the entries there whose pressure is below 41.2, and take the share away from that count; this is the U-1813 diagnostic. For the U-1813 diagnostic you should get 2.3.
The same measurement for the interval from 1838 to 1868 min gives 4.5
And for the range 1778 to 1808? 4.8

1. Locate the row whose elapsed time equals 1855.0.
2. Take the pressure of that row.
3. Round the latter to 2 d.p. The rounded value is 38.88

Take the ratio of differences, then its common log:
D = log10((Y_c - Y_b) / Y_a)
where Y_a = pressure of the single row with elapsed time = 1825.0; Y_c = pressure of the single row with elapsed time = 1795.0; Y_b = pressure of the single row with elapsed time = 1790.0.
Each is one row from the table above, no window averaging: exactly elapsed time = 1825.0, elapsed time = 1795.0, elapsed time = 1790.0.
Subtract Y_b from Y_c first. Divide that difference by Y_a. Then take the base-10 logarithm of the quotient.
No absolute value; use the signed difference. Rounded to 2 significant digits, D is -1.8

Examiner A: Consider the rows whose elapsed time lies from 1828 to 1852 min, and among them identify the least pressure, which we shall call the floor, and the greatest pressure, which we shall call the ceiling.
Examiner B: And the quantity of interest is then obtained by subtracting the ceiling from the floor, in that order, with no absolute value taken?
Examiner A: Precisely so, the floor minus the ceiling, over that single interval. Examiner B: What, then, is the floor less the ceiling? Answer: -5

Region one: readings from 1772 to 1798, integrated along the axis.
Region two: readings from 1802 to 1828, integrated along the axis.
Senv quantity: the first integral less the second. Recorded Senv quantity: -251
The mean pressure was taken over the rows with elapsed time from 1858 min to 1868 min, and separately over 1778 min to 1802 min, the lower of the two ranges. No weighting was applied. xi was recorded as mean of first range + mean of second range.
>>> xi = 75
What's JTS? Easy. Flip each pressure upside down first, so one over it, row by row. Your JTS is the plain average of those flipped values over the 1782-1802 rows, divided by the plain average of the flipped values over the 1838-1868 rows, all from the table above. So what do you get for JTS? 1.1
